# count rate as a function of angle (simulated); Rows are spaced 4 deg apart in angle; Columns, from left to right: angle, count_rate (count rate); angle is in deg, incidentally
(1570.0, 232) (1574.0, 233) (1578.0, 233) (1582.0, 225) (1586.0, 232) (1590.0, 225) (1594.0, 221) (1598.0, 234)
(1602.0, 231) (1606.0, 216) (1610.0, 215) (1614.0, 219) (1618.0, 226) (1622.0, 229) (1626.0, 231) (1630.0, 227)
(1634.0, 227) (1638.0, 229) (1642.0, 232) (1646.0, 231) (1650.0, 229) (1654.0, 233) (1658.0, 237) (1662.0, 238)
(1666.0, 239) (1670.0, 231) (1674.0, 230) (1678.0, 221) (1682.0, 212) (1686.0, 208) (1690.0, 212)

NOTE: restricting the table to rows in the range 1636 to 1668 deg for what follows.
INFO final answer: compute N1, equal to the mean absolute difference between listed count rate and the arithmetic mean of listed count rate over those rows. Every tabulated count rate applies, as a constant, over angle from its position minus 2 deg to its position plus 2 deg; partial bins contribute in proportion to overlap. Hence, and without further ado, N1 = 3.4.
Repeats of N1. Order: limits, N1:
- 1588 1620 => 5.6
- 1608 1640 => 4.2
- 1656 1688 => 10.0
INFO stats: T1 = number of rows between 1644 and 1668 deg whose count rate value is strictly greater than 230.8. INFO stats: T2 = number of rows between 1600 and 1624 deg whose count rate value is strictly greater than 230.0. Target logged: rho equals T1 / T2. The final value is 5.00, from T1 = 5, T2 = 1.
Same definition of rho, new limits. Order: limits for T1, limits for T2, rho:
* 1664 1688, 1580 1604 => 0.67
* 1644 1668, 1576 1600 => 1.67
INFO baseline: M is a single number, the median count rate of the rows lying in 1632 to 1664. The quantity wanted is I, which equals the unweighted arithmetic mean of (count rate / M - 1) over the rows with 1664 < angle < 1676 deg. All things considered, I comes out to 0.008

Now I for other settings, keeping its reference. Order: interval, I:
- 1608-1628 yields -0.032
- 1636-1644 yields -0.004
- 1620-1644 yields -0.010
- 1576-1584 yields -0.011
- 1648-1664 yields 0.012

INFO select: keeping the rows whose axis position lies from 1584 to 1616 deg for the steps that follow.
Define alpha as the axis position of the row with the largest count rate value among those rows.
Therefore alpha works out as 1598.0 deg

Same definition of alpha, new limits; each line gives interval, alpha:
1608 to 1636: 1626.0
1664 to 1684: 1666.0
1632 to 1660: 1658.0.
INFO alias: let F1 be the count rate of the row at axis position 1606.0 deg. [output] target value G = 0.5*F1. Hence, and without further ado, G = 108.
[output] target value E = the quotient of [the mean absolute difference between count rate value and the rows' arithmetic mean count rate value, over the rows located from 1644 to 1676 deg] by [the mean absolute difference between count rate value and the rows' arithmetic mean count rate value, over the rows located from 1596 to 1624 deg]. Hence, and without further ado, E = 0.52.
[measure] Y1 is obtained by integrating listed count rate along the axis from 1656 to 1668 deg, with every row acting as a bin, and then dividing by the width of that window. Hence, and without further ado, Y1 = 238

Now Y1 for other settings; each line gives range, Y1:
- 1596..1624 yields 224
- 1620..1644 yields 229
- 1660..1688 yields 226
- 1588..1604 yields 228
